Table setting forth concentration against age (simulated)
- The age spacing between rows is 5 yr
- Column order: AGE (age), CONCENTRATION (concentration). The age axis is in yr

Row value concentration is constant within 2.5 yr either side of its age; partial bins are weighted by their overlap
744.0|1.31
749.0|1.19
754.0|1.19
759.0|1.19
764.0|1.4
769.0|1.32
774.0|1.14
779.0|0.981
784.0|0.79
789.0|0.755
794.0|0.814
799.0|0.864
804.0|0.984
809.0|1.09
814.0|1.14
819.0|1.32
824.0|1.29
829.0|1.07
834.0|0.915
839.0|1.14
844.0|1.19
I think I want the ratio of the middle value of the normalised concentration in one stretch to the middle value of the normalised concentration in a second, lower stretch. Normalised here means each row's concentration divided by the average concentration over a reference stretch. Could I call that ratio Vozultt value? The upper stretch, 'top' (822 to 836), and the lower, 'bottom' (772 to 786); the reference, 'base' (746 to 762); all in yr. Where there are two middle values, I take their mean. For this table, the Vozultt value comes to 1.09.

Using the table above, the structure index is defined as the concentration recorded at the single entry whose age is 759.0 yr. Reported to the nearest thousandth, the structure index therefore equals 1.190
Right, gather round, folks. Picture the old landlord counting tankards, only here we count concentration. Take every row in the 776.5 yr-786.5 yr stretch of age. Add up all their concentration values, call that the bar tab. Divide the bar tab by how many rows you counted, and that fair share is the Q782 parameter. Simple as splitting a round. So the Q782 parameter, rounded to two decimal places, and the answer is 0.89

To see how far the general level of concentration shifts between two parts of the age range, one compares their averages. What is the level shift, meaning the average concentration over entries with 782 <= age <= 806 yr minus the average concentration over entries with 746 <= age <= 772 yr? -0.42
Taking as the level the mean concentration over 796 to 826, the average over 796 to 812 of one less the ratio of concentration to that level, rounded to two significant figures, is 0.12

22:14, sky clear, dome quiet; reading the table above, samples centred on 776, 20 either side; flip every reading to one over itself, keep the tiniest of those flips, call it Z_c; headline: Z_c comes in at 0.71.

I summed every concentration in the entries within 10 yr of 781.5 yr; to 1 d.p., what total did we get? 3.7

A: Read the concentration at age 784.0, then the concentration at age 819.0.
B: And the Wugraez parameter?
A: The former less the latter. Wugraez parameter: -0.53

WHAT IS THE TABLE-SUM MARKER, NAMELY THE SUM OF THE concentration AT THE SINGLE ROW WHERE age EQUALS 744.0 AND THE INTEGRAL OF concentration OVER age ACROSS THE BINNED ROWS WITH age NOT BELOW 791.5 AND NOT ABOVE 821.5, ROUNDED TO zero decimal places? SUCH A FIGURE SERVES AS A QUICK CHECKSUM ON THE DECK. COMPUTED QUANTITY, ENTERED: 32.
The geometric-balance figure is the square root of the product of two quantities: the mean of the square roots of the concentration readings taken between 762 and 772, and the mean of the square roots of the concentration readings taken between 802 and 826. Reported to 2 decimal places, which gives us 1.12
